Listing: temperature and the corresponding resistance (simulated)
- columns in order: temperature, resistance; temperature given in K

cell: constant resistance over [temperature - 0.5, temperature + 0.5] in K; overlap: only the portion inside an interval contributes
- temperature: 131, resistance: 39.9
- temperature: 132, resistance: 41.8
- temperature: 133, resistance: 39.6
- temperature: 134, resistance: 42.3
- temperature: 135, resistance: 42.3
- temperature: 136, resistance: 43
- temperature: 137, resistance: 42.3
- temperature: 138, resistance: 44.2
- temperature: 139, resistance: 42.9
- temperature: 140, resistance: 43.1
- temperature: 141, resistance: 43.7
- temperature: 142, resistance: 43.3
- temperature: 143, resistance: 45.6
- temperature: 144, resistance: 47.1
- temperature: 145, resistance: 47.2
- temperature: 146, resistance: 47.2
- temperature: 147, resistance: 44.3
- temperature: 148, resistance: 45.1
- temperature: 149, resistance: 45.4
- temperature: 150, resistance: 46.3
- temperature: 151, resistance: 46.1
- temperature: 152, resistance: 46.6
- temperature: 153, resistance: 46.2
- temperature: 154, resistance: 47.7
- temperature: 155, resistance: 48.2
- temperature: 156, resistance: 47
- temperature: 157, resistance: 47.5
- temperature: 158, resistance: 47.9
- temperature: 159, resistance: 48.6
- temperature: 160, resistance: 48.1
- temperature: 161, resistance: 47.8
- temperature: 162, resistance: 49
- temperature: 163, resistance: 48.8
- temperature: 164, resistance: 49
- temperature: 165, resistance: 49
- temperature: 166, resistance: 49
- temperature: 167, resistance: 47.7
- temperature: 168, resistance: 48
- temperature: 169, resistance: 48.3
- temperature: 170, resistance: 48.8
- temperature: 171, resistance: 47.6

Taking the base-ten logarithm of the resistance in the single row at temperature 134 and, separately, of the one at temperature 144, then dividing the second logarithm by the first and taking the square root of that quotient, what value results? 1.01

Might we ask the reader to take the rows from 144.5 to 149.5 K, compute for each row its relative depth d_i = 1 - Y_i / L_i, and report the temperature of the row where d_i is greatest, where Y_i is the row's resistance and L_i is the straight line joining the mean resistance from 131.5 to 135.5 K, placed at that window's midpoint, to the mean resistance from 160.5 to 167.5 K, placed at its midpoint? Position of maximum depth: 147 K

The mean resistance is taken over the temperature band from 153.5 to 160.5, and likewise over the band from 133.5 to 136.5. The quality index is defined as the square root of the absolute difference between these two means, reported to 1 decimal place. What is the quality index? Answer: 2.3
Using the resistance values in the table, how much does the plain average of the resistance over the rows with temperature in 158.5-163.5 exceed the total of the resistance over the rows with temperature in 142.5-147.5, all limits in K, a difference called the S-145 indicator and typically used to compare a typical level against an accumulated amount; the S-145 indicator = -183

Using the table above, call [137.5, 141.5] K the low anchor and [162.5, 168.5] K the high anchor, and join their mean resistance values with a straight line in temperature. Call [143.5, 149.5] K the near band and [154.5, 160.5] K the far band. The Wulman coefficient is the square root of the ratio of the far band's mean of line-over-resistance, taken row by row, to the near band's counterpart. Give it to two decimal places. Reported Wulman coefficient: 1.00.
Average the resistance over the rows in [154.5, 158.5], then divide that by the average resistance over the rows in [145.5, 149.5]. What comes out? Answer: 1.05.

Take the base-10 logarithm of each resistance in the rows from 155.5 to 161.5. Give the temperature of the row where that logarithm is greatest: 159 K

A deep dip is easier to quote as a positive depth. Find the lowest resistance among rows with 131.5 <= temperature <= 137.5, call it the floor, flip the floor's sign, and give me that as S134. -40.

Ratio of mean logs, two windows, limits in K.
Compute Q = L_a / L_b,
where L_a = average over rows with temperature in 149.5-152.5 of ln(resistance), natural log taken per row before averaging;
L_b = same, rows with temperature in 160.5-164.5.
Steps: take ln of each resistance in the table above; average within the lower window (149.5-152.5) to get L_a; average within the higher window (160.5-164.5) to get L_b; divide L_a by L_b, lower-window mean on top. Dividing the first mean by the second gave 0.9875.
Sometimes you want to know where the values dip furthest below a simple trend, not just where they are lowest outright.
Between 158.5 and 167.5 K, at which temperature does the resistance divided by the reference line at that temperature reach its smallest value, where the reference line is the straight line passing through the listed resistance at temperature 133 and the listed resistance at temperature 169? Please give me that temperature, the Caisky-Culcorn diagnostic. 167 K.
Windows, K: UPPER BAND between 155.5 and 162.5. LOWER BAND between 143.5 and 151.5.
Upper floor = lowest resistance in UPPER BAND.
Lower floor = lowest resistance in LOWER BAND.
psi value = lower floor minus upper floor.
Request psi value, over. -2.7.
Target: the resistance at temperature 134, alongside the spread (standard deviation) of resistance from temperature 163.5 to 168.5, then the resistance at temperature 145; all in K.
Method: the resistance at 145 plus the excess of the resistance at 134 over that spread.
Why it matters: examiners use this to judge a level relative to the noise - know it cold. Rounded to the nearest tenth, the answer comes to 88.9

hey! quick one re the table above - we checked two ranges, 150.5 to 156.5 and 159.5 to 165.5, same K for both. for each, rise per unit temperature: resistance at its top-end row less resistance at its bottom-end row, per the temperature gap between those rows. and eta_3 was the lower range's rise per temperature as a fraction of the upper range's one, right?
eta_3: 1.0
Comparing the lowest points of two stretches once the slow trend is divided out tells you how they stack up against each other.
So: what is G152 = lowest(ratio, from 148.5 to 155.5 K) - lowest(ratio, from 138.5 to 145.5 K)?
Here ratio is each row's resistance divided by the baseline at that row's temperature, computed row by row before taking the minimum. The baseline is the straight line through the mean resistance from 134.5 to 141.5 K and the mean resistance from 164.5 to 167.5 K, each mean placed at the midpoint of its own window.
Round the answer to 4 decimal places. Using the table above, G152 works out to 0.0164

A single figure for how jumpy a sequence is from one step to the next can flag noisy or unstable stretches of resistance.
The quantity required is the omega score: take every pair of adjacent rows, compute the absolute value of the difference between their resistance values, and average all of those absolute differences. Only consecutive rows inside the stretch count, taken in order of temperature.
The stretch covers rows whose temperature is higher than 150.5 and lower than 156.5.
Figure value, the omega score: 0.82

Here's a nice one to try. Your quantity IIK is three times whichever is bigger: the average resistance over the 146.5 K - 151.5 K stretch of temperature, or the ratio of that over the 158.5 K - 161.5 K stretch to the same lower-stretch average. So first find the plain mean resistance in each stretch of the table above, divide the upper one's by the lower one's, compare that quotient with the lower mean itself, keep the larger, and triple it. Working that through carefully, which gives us 136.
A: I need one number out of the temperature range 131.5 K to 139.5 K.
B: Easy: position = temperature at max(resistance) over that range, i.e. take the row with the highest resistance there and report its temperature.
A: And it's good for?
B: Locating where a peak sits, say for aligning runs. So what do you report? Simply 138 K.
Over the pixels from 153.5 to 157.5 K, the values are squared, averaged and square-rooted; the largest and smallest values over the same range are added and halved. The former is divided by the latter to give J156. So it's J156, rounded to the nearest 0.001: 1.000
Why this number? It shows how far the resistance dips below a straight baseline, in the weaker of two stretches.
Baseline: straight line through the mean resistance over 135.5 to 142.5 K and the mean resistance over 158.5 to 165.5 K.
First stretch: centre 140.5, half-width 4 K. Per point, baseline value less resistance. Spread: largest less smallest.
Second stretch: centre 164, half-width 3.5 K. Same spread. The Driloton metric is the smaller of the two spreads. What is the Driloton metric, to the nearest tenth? 2.5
